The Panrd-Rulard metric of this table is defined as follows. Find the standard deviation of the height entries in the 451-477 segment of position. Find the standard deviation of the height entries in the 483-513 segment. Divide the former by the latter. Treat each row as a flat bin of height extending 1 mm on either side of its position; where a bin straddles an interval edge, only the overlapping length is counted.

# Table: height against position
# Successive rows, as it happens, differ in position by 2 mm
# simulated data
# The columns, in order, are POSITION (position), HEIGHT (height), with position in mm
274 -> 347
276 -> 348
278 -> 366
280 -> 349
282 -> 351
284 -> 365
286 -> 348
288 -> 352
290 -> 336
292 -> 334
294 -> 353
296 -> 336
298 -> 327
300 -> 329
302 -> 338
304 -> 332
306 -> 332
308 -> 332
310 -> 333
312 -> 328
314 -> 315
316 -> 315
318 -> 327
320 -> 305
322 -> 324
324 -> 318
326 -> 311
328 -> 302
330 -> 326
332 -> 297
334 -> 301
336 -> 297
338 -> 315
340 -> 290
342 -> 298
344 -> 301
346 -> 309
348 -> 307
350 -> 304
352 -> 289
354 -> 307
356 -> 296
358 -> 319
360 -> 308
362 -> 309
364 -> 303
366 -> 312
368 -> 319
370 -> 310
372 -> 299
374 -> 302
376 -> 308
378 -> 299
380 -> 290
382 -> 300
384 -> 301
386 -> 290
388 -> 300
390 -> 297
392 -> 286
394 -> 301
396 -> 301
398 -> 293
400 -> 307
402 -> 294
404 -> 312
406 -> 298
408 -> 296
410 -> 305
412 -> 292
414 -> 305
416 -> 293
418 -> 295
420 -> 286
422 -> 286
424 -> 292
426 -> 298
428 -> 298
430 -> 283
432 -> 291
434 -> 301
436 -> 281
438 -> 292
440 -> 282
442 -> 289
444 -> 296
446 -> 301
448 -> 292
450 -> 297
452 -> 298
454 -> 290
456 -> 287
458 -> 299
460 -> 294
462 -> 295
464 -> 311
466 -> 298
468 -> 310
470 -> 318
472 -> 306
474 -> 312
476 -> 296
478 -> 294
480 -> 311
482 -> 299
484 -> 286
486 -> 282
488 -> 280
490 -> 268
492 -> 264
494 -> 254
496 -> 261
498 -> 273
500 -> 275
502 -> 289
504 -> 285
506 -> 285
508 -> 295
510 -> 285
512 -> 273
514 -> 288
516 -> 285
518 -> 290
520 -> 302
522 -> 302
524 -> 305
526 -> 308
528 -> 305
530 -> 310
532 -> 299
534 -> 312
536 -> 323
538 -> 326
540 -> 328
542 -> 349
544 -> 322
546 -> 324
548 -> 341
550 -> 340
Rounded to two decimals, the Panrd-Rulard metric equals 0.82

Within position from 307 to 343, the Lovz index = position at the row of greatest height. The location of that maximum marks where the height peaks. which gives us 310 mm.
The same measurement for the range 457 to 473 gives 470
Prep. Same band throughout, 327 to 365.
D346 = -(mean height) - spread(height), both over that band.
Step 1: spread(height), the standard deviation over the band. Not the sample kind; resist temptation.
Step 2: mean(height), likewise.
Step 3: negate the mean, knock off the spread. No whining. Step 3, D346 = -313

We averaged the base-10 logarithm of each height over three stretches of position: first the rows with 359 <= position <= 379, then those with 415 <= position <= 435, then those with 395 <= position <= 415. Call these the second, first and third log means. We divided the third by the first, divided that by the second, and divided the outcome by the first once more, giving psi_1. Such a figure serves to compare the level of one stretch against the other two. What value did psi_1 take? 0.164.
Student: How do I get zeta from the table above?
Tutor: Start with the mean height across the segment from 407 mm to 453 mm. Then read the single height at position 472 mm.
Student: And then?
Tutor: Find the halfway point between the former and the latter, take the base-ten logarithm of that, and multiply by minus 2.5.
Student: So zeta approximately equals -6.192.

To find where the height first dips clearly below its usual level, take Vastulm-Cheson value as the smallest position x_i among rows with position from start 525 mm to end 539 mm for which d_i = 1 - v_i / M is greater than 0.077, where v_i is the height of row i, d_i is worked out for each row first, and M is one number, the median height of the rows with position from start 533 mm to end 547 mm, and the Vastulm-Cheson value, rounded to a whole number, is 532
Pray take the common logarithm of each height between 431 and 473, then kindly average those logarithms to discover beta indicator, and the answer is 2.47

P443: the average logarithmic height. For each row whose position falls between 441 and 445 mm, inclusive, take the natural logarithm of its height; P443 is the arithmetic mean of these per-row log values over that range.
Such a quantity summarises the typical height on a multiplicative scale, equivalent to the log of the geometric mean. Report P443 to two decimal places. 5.68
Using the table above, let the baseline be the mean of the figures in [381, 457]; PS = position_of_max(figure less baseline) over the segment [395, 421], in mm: 404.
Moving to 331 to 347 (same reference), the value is 338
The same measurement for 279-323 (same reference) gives 284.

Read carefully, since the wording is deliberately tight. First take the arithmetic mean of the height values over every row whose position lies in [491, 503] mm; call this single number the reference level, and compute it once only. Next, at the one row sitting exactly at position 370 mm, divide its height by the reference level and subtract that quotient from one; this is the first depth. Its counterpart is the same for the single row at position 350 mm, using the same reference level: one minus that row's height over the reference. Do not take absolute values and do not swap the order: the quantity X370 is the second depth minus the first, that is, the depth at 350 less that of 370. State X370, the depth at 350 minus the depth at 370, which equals 0.022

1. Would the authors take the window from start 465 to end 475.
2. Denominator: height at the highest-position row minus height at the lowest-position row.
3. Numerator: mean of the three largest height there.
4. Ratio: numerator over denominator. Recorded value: 22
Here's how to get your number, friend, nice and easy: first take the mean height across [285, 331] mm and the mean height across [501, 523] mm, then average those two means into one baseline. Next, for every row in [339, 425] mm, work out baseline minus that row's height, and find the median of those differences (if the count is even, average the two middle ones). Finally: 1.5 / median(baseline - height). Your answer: 0.17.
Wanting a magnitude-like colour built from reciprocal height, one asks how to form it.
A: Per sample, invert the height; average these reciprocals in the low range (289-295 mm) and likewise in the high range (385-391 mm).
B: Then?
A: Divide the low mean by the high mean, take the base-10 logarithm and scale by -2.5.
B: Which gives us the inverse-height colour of 0.15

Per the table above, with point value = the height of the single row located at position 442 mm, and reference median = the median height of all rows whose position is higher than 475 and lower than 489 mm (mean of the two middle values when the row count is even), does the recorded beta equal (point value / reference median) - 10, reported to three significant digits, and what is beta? -9.02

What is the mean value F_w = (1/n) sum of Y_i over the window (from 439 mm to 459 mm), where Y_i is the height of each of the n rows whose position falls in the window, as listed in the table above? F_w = 293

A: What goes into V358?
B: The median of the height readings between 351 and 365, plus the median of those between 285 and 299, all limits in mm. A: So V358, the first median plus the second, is 643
